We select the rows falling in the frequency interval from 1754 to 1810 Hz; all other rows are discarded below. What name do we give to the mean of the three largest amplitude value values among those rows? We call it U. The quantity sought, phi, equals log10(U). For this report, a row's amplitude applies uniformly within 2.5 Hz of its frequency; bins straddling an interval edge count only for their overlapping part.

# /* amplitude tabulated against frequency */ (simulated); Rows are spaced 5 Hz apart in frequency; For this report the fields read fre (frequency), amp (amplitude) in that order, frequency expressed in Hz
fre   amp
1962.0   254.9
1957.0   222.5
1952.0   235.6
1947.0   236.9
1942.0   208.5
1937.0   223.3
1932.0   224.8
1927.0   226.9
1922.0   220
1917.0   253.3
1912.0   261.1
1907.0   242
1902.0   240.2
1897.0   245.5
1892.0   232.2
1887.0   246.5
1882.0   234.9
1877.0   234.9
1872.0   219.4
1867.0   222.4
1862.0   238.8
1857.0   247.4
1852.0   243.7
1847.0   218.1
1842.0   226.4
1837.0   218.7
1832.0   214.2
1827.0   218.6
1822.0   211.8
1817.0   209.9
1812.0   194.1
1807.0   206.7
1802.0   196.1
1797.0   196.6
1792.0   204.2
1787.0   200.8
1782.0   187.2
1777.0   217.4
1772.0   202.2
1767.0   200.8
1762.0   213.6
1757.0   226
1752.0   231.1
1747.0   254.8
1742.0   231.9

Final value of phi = 2.34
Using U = 219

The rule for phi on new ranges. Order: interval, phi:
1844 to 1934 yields 2.40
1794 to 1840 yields 2.34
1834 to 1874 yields 2.39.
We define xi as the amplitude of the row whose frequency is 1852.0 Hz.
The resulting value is 243.7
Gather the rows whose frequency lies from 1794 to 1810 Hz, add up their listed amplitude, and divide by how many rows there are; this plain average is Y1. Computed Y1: 200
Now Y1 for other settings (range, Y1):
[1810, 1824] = 205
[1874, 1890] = 239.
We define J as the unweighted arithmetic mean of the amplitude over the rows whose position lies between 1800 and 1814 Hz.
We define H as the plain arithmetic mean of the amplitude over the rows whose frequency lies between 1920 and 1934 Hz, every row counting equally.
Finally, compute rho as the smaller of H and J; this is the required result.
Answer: 199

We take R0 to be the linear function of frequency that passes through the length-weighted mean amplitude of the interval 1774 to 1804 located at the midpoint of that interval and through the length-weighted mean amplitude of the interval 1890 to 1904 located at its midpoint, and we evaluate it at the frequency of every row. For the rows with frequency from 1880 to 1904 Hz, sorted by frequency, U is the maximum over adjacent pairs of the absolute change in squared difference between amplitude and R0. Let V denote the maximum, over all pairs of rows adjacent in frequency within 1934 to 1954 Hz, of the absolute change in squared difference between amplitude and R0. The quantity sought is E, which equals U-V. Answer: -1696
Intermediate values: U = 112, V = 1808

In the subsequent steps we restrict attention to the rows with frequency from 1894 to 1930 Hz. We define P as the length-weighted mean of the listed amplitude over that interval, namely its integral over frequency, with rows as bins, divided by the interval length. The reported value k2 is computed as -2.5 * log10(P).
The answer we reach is -5.95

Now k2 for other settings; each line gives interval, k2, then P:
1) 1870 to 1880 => -5.89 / 228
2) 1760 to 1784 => -5.78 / 204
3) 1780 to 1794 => -5.74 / 198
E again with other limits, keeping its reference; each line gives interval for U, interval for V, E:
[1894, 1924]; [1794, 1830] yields 557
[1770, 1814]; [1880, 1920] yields 130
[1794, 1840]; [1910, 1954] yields -1592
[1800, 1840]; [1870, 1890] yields 100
